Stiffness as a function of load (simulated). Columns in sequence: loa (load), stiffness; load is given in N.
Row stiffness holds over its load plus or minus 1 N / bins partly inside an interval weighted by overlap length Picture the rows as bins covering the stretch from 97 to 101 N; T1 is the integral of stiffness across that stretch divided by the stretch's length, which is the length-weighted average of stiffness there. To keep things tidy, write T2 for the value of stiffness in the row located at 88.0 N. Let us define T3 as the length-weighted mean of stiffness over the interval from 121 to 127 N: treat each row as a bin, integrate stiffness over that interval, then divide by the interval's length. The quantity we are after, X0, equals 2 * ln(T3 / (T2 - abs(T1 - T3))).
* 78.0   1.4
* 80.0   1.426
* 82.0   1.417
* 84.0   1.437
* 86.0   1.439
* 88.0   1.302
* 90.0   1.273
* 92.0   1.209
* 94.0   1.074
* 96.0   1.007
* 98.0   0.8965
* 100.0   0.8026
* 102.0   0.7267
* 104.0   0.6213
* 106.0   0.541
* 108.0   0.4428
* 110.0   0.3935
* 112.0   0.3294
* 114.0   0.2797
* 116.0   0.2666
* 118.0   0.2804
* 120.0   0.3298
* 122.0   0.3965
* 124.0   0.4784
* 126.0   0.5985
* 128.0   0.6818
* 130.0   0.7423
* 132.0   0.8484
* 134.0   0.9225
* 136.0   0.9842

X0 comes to -1.3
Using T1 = 0.8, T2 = 1.302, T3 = 0.49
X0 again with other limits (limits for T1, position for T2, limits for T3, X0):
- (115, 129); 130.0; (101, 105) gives 0.6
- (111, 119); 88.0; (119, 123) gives -2.4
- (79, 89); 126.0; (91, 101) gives 3.3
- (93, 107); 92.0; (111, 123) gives -1.6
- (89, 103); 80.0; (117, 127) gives -1.4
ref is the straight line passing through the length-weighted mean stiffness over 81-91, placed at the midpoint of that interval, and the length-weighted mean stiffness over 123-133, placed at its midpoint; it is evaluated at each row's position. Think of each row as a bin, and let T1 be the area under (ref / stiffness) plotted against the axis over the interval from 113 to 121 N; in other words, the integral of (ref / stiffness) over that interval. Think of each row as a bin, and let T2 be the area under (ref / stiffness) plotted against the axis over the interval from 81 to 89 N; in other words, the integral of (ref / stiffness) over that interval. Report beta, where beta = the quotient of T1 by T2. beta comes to 3.0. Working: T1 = 24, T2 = 8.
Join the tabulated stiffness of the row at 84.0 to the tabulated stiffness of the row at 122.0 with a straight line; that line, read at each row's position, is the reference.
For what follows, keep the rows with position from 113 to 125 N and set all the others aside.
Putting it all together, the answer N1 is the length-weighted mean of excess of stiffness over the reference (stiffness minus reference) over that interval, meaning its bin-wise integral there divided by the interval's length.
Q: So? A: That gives -0.14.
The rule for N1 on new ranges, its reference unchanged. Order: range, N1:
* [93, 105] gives -0.17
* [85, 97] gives -0.03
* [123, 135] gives 0.51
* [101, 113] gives -0.30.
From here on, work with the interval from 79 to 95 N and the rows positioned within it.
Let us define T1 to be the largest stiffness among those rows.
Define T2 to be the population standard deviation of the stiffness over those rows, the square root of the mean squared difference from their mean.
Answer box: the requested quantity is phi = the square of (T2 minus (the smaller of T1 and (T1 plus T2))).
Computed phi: 1.7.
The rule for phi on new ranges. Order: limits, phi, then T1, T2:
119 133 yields 0.5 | 0.8484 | 0.18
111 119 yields 0.1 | 0.3294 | 0.02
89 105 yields 1.1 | 1.273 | 0.22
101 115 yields 0.3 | 0.7267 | 0.15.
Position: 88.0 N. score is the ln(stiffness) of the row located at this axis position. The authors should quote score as 0.3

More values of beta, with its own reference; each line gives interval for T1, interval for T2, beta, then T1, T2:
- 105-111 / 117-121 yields 1.2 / 13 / 11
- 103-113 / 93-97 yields 4.8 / 22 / 5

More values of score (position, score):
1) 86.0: 0.4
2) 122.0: -0.9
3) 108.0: -0.8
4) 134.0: -0.1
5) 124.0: -0.7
